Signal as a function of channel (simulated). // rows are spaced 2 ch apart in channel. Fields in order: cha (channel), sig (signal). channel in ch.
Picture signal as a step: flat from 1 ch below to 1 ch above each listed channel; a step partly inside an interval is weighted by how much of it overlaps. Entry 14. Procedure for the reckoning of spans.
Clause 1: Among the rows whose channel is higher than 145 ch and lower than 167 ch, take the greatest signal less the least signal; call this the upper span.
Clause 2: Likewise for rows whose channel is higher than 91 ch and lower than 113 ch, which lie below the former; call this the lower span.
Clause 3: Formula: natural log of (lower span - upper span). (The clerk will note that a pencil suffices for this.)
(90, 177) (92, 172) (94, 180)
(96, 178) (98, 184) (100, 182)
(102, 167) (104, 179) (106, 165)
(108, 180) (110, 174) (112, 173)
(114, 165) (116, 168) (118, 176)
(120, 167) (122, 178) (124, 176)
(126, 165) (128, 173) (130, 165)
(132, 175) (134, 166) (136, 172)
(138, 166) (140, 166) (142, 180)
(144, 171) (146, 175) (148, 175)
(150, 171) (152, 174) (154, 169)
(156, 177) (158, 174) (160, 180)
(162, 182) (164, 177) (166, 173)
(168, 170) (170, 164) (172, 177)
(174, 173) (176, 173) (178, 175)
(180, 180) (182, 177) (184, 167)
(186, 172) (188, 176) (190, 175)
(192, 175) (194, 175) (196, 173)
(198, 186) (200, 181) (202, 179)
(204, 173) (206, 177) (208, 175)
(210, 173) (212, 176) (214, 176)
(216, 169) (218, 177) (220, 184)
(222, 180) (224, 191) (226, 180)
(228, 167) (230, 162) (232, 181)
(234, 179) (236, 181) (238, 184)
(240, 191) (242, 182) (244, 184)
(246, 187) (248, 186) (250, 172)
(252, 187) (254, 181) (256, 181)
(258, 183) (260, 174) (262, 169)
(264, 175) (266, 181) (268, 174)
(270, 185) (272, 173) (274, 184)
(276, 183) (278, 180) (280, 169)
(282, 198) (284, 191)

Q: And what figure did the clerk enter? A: 1.8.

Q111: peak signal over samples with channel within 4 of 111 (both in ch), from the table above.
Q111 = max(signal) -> 180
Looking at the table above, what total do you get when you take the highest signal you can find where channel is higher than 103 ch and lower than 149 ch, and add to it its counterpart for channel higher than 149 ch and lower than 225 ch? 371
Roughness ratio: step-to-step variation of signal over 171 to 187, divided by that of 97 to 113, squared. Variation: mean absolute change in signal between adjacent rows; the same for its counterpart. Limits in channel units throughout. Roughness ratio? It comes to 0.20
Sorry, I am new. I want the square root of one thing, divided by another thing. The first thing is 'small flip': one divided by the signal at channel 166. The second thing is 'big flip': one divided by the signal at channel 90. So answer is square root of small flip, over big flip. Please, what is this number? 13.5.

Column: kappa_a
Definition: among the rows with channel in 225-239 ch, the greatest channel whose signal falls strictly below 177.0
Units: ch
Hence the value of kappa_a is 230 ch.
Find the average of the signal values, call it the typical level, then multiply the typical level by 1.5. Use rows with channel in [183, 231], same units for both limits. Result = 264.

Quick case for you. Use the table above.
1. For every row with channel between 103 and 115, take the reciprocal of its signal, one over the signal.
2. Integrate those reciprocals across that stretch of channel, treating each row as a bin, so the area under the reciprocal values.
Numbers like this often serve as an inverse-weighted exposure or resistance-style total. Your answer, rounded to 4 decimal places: 0.0696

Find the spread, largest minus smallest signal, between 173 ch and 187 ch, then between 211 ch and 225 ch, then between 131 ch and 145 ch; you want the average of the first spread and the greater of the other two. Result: 17.5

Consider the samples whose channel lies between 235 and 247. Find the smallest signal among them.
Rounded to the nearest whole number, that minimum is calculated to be 181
